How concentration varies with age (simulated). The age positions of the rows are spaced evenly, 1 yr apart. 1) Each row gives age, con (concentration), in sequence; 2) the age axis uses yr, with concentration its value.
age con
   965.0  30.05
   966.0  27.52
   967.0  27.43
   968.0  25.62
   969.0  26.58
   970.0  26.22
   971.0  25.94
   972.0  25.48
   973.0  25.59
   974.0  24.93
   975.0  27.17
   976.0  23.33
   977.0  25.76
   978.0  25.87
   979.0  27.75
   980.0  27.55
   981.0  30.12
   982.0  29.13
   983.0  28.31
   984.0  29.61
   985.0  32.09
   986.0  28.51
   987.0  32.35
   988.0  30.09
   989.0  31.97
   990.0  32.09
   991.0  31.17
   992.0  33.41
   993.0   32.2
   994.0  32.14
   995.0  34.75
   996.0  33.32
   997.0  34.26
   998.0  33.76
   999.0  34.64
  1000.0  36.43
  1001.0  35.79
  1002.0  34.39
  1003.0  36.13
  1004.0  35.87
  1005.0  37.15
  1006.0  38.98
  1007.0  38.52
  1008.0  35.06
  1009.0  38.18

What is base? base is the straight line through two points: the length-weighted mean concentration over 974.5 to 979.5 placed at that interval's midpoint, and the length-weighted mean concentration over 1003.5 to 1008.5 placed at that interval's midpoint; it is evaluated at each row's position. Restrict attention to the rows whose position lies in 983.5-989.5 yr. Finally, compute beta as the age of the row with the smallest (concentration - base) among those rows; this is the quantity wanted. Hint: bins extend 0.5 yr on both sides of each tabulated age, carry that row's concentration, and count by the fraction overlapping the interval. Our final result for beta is 986.0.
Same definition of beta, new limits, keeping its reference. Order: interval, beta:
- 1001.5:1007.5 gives 1002.0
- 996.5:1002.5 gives 1002.0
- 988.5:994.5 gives 994.0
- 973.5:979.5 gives 976.0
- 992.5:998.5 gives 994.0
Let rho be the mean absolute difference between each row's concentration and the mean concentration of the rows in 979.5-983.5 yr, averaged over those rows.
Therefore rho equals 0.8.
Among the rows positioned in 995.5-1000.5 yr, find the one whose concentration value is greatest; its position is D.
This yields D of 1000.0 yr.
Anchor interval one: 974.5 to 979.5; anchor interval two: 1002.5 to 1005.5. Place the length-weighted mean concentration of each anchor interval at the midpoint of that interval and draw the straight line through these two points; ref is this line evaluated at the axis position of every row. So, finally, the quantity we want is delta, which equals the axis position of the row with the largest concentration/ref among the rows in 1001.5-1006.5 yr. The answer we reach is 1006.0 yr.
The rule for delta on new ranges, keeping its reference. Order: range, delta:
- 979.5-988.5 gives 985.0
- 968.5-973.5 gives 969.0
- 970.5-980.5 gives 971.0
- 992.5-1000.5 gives 995.0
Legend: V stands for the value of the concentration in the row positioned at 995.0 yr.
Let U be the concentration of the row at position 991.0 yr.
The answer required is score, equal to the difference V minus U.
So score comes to 4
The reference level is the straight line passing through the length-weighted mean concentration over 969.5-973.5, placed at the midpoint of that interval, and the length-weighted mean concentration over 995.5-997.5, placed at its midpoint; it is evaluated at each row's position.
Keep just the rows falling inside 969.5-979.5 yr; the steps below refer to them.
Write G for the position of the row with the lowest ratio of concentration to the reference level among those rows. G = 976.0 yr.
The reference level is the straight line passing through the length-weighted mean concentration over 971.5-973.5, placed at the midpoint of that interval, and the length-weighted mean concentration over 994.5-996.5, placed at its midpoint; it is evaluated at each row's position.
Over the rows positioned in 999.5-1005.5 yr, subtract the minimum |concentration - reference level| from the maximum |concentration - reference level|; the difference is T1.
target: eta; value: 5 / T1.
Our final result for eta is 2.8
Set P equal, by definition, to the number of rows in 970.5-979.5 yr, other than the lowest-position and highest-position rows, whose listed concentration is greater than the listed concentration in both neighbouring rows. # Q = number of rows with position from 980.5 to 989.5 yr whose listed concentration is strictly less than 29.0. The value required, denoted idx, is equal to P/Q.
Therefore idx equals 1.0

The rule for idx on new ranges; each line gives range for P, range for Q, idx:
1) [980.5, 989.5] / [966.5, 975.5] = 0.2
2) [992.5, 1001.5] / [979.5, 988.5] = 1.0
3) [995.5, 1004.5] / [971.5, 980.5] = 0.3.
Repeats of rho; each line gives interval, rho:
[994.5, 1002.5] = 0.7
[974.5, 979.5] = 1.2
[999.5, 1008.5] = 1.2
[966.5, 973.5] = 0.5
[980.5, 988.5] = 1.1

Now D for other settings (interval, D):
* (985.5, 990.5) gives 987.0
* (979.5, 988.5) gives 987.0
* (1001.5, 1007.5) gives 1006.0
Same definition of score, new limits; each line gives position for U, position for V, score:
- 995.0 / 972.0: -9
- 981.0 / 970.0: -4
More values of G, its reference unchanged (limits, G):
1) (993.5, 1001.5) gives 994.0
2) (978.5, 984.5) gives 983.0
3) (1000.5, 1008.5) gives 1008.0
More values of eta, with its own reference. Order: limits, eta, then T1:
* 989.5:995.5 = 4.0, 1.3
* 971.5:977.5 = 1.5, 3.4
